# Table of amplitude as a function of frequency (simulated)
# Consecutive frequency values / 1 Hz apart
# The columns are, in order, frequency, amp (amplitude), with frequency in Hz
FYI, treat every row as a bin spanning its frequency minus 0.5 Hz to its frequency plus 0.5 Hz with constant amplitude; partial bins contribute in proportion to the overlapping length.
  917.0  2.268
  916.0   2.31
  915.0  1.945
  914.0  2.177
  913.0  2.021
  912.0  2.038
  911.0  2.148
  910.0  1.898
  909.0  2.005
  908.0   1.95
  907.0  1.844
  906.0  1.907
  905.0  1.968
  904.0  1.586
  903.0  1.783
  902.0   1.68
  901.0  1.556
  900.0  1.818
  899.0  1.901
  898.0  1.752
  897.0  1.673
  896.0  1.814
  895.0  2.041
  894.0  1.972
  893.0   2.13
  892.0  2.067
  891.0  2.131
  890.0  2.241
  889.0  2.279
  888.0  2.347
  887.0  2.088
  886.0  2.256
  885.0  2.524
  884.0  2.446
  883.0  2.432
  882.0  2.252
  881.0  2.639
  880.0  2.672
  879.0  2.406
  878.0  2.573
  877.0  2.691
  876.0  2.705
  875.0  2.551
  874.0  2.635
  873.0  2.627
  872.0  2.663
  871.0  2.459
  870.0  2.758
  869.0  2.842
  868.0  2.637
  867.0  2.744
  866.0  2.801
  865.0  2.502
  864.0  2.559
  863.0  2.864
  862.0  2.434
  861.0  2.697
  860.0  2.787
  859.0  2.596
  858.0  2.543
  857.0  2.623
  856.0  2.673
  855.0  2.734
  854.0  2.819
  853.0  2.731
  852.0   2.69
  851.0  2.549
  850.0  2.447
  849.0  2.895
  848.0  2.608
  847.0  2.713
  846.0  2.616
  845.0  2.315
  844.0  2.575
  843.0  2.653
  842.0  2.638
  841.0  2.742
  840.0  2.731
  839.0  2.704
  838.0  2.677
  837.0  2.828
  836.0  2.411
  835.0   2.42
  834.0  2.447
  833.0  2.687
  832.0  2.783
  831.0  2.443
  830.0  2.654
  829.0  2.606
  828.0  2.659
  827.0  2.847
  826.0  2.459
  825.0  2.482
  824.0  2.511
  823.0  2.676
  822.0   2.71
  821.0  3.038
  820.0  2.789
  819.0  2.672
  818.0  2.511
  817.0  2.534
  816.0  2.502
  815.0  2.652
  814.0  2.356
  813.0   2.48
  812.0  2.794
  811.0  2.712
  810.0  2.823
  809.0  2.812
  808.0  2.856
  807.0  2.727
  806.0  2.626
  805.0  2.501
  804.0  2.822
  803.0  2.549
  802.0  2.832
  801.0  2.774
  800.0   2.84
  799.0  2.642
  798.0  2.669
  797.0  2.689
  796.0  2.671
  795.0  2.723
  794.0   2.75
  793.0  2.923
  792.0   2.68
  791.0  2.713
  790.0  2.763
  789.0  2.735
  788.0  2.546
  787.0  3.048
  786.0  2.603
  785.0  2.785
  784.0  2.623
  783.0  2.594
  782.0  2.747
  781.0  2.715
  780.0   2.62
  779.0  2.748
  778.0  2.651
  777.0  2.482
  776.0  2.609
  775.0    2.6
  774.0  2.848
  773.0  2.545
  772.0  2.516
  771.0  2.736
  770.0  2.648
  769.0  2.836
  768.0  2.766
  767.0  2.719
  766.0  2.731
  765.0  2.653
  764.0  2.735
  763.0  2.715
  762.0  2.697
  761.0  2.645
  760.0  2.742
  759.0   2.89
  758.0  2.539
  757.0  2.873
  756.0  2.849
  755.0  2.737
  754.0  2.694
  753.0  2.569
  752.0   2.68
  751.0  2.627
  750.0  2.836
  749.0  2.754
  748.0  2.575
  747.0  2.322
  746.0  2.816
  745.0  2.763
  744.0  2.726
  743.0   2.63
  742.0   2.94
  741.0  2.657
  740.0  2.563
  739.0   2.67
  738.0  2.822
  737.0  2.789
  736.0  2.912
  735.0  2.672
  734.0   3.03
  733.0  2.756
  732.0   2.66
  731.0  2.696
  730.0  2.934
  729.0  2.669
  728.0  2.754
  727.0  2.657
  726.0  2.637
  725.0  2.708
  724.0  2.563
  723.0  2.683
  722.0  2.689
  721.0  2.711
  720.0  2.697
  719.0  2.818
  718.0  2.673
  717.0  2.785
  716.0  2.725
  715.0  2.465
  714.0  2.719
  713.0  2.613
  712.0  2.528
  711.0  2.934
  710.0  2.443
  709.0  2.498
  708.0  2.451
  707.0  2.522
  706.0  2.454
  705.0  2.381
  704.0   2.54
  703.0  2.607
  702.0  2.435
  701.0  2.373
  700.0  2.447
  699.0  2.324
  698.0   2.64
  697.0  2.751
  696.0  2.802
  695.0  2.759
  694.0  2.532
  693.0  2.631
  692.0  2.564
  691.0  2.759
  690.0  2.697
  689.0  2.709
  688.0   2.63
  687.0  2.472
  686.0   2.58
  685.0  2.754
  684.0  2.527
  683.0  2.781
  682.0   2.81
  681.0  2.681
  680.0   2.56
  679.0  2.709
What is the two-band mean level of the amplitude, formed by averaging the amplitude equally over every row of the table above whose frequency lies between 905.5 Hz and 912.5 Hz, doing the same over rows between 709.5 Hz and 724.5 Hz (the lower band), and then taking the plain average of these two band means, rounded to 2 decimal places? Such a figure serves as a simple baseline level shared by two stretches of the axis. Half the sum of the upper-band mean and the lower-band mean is 2.32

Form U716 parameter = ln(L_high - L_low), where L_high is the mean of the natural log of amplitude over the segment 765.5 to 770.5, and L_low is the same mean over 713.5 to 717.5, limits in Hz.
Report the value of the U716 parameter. -3.7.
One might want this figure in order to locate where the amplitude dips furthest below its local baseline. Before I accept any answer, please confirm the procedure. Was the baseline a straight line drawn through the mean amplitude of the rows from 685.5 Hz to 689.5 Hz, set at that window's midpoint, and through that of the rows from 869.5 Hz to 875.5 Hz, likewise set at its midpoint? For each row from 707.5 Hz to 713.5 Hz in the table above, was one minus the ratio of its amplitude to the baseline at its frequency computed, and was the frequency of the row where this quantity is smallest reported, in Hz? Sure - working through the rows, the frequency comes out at 711.0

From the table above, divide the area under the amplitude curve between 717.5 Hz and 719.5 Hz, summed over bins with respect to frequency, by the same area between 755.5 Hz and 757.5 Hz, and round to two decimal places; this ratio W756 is 0.96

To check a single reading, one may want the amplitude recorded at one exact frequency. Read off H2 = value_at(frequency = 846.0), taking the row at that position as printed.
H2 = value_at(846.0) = 2.616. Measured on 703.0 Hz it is 2.607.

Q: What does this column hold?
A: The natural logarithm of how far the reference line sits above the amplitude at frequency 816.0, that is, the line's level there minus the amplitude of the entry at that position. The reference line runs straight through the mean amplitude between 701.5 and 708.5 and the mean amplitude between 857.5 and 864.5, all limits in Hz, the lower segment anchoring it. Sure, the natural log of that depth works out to -2.4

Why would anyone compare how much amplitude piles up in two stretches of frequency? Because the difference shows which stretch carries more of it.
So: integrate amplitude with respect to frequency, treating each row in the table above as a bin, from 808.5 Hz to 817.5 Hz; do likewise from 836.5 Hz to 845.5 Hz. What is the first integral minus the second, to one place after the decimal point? -0.2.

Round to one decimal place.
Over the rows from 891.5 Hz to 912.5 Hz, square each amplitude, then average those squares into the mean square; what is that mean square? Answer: 3.6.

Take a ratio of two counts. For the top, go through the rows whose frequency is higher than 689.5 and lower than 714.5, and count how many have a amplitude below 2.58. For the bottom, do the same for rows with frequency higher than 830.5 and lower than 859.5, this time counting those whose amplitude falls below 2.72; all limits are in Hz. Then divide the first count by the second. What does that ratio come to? 0.67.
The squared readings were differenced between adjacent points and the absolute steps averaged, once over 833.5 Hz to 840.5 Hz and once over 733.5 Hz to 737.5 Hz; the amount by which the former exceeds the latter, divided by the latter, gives -0.57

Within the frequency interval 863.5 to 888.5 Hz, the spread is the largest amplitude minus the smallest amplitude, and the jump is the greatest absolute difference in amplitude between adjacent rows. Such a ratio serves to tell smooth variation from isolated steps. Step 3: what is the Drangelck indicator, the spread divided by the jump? 1.9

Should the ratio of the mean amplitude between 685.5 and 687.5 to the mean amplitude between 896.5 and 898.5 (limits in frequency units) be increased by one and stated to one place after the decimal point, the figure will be 2.5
